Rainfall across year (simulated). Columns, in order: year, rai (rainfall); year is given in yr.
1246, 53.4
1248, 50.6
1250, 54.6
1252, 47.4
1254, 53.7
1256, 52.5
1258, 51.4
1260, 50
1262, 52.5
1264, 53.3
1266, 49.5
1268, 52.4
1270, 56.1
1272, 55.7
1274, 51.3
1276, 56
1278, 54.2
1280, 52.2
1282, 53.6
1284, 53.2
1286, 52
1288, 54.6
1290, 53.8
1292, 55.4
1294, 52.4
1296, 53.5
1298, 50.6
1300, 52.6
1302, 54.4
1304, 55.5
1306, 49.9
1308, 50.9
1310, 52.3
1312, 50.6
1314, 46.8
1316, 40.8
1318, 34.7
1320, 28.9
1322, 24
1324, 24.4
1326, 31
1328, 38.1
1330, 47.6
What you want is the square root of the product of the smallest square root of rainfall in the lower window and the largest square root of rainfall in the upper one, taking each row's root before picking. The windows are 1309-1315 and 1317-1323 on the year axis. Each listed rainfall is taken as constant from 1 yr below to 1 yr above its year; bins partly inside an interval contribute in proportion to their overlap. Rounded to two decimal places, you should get 6.35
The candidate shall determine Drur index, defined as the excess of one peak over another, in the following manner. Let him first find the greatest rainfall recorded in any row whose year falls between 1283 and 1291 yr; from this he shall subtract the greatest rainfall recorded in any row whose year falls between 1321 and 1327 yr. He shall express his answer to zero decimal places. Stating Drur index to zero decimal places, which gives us 24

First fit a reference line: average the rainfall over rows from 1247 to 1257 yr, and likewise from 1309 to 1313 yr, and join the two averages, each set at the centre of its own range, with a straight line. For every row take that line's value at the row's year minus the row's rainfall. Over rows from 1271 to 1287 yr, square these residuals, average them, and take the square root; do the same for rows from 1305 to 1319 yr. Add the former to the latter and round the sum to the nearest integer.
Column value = 10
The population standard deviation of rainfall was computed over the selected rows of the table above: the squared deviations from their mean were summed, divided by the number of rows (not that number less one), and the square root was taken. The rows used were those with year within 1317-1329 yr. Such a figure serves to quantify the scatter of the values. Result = 5.1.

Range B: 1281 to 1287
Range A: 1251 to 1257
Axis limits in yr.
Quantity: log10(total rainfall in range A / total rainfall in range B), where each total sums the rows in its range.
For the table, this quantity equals -0.01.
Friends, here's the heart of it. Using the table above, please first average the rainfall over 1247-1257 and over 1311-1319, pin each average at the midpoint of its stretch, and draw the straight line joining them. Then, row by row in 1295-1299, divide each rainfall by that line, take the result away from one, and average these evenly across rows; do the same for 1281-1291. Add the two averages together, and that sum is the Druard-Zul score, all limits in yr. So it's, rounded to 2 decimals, -0.27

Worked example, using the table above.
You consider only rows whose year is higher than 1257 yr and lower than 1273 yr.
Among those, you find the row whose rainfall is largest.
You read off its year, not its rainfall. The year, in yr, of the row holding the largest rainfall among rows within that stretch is 1270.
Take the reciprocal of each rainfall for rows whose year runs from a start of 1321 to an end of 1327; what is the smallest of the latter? 0.0323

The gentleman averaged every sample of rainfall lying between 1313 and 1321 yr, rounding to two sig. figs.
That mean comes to 38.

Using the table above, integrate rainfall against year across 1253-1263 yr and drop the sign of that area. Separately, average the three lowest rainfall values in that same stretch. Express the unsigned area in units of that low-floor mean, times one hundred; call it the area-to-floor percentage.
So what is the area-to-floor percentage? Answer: 1014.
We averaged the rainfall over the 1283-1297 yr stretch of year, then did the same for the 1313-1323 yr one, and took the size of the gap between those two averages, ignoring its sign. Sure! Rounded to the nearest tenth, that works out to 18.5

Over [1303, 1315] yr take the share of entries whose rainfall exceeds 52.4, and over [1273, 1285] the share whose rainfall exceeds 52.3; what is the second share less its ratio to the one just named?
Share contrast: -3.3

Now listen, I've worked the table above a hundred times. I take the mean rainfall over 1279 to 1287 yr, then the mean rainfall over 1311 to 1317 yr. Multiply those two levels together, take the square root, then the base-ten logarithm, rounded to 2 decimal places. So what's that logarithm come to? 1.69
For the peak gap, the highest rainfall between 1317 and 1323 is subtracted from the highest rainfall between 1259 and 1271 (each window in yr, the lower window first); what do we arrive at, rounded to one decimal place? 21.4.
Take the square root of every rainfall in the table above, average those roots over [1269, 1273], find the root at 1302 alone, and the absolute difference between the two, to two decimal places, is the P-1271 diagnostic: 0.10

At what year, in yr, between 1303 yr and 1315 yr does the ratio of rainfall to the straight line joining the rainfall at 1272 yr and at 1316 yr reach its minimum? 1314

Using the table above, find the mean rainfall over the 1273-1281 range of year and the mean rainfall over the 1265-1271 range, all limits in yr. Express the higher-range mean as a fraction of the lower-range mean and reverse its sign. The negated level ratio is -1.01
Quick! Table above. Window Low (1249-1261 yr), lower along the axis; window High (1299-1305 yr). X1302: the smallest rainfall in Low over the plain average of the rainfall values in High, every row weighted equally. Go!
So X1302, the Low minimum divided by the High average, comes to 0.88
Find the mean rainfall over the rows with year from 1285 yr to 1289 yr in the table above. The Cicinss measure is 53.3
